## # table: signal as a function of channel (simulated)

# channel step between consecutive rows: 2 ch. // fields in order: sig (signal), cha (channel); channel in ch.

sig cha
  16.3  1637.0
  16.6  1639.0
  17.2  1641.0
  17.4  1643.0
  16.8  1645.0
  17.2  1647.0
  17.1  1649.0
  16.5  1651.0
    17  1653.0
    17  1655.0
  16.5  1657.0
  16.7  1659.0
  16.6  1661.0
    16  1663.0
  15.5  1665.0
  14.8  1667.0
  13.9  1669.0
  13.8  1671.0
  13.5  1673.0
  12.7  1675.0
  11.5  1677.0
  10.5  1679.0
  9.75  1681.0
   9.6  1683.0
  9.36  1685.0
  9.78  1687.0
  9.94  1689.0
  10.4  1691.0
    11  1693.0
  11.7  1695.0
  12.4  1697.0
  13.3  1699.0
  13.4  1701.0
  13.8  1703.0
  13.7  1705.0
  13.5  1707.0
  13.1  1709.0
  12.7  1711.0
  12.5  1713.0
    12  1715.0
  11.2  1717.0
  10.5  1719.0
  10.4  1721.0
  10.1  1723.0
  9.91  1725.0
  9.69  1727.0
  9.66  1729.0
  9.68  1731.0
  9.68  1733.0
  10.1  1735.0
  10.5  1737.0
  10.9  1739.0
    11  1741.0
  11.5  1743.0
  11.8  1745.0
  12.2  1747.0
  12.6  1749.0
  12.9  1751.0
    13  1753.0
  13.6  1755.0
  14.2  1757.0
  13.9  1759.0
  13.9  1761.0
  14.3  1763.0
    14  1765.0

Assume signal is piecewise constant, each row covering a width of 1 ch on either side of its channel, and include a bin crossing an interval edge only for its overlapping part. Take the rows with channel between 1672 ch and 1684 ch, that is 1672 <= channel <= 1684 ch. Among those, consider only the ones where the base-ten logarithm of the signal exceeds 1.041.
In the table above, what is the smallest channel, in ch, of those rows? 1673.0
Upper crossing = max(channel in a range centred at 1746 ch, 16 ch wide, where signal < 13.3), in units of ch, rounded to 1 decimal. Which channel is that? 1753.0 ch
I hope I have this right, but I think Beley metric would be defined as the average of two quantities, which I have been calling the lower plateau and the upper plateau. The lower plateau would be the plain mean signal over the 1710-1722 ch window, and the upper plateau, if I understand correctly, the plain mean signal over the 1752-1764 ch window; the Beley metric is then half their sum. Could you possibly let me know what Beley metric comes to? 12.7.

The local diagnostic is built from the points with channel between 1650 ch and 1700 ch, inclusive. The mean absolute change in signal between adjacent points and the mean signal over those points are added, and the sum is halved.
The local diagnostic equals 6.9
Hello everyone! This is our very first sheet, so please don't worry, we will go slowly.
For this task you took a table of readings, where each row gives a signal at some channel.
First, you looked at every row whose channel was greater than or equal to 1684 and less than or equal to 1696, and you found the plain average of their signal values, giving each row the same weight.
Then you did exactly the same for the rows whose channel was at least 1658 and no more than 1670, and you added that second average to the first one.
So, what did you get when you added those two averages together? 25.9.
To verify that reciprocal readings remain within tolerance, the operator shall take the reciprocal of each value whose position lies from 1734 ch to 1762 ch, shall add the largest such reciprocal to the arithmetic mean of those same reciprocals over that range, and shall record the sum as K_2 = 0.181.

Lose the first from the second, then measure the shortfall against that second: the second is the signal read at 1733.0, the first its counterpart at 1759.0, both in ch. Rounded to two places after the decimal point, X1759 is -0.44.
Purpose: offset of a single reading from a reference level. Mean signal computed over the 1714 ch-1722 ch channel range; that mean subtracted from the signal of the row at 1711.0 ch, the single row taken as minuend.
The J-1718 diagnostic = 2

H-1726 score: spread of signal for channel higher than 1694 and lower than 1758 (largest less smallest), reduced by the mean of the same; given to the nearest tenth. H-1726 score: -7.2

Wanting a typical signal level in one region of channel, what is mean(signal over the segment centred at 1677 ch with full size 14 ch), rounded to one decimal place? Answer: 11.6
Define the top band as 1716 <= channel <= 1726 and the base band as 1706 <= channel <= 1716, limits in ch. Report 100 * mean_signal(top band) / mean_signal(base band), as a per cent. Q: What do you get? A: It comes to 82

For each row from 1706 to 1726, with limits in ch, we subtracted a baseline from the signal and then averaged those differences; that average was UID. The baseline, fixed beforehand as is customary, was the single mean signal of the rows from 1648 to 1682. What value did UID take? -3.1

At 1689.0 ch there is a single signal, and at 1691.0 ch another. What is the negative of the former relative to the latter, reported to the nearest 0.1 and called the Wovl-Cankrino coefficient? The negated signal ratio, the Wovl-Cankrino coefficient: -1.0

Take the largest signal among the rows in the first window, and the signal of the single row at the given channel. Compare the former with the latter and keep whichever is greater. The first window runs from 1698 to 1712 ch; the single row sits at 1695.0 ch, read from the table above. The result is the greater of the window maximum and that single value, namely 13.8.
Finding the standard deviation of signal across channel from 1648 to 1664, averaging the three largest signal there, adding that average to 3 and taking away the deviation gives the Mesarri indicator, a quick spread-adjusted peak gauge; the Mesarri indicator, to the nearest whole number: 20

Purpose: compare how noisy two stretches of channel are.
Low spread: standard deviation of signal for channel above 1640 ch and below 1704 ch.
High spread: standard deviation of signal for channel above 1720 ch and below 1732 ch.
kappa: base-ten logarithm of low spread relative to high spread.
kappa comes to 1.0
